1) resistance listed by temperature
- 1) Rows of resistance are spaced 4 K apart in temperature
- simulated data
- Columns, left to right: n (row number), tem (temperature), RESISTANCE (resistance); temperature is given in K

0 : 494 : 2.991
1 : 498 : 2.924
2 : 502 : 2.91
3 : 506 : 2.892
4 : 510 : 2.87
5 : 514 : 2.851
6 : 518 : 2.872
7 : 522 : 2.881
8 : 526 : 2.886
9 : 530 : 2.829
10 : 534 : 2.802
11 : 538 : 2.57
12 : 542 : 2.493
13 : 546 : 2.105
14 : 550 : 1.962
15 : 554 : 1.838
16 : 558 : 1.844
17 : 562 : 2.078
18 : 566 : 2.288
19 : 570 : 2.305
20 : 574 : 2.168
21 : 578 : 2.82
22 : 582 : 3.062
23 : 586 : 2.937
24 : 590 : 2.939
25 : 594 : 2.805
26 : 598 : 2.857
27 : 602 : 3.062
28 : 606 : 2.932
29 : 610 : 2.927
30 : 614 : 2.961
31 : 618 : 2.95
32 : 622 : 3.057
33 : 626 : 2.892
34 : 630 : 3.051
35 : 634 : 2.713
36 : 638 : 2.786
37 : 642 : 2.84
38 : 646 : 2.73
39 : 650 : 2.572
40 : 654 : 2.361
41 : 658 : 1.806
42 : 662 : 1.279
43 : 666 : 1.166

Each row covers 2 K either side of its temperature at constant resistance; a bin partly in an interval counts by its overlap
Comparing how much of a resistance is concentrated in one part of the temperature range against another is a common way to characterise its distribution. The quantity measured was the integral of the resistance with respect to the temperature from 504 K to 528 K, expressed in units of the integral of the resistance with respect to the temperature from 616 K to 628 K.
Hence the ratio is 1.9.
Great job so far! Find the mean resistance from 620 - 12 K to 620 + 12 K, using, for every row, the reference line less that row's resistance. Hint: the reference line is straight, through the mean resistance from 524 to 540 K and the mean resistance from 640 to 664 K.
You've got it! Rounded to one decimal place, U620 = -0.6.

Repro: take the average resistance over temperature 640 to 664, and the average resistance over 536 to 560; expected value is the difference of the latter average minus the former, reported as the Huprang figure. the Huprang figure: -0.1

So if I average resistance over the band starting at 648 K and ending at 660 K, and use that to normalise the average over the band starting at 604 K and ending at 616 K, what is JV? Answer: 1.31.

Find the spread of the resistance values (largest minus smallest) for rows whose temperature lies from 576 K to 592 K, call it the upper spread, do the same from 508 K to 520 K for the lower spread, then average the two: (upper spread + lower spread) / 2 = 0.13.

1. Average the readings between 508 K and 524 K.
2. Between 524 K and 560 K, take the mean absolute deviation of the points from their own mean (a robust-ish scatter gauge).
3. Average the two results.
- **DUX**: 1.63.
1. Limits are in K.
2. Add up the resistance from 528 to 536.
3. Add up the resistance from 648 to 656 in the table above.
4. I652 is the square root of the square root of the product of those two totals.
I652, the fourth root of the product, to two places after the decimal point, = 2.30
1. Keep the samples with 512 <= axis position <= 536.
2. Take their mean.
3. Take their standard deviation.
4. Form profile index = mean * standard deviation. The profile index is 0.09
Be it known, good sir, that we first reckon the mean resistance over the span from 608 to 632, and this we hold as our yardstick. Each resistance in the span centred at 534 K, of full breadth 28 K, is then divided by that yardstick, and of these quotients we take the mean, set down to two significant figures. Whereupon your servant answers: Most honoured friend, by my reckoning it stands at 0.89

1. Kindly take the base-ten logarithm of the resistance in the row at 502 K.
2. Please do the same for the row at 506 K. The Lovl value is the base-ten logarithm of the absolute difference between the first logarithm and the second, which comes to -2.6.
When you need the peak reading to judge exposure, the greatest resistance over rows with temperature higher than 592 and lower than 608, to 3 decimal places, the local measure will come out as 3.062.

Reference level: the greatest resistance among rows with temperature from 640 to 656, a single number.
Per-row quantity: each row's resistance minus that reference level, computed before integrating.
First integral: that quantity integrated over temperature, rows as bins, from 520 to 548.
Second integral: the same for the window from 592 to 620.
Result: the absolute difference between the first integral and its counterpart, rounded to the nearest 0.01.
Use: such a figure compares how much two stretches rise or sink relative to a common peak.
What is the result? 7.71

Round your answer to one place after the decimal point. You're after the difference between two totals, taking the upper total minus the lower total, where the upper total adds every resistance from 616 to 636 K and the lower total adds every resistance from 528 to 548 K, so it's 1.9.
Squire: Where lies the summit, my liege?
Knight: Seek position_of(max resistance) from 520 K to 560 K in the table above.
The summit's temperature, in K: 526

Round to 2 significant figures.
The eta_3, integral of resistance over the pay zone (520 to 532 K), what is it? 34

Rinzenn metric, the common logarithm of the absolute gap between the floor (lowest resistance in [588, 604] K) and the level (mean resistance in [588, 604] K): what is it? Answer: -0.96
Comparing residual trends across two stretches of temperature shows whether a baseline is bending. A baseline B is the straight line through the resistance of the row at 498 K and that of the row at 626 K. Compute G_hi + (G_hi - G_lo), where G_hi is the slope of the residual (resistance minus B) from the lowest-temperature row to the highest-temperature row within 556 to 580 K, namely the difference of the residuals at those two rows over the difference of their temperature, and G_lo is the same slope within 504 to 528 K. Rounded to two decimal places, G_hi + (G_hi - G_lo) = 0.10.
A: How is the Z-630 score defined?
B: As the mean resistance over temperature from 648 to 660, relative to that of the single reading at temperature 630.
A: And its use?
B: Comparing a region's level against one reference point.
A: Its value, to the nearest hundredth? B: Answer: 0.74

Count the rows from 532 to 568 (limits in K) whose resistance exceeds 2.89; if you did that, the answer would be 0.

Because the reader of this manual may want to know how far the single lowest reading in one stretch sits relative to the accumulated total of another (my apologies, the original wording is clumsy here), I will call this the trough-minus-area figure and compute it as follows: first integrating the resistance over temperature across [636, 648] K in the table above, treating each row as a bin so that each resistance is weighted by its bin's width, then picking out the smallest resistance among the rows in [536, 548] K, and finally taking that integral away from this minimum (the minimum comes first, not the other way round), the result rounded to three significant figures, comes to -31.3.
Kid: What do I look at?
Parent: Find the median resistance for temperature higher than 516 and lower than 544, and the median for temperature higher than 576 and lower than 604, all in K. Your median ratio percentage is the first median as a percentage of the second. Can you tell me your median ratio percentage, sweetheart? 96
